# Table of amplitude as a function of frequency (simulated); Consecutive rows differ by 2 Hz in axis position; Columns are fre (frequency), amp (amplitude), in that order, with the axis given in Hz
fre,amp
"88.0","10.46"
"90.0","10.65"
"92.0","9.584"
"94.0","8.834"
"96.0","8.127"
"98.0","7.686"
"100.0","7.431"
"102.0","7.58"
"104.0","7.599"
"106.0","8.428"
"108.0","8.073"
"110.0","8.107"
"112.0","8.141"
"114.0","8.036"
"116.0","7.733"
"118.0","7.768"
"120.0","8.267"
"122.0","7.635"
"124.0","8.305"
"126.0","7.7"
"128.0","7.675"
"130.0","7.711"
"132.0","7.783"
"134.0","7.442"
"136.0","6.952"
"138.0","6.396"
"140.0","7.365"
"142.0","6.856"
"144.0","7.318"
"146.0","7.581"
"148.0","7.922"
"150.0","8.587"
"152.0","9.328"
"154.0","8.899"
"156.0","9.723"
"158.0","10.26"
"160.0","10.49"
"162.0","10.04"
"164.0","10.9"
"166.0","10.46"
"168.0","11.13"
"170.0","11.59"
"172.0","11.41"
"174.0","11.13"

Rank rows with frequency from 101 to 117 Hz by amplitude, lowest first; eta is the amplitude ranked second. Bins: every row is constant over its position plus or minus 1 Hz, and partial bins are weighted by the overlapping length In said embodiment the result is 7.599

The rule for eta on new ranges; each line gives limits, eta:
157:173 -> 10.26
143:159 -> 7.581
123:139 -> 6.952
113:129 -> 7.675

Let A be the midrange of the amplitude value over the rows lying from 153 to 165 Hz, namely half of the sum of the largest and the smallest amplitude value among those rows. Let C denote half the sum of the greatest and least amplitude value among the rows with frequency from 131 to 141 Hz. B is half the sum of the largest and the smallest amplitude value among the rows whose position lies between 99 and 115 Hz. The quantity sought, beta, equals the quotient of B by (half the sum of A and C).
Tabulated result 0.93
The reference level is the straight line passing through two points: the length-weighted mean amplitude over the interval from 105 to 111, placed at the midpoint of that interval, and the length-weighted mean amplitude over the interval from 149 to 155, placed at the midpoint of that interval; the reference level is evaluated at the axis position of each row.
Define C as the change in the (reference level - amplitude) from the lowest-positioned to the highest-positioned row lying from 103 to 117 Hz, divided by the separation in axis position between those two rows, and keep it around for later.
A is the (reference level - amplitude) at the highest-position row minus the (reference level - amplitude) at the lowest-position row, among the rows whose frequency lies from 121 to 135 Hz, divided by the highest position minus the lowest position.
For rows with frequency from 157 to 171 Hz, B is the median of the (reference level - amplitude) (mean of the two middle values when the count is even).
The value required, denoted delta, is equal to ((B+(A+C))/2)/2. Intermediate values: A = 0.033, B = -1.4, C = 0.006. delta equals -0.3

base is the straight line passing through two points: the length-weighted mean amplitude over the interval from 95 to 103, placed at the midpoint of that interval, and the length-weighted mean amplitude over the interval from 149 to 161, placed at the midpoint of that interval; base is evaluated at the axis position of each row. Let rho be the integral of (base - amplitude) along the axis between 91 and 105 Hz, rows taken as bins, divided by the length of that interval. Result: -0.4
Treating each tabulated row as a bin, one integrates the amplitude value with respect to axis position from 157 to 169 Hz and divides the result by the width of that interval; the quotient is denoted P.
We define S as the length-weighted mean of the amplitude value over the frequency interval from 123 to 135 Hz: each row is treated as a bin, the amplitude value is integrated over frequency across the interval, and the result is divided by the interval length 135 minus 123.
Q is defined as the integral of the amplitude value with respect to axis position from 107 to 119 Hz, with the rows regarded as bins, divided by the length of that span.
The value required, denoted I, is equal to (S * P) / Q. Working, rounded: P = 10.5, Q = 8.0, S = 7.8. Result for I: 10.3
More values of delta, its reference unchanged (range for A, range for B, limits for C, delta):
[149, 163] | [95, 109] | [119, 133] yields 0.1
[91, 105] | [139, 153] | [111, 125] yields 0.4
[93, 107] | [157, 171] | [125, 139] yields -0.3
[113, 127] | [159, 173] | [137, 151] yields -0.5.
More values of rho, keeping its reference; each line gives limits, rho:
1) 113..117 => 0.3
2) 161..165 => -0.7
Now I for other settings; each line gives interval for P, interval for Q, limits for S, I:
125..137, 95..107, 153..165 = 9.7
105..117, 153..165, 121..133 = 6.3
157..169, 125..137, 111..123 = 11.1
